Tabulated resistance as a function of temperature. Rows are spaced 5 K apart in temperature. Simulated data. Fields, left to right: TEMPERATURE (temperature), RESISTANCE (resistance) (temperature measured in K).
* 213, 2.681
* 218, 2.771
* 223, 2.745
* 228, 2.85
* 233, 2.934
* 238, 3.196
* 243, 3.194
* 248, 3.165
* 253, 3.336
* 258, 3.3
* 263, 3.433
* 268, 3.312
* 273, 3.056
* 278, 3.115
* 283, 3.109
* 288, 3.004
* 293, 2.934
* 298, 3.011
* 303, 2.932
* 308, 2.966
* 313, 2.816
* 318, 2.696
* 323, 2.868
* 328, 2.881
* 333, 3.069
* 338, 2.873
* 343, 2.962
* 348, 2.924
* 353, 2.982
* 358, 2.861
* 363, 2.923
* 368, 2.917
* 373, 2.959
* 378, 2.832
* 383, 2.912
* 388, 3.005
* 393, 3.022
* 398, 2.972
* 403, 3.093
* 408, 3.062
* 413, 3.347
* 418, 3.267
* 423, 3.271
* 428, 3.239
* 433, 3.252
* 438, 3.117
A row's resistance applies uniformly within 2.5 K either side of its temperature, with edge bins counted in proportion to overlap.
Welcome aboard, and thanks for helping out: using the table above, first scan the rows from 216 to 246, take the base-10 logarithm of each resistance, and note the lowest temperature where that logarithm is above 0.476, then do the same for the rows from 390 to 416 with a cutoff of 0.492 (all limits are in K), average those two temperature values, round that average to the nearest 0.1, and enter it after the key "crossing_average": 325.5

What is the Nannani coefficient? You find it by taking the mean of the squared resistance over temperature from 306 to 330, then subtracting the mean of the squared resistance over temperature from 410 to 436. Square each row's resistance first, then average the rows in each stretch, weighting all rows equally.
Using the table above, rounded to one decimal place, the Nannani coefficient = -2.6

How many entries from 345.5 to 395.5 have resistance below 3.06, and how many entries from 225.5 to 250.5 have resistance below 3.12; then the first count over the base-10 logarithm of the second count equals 33.2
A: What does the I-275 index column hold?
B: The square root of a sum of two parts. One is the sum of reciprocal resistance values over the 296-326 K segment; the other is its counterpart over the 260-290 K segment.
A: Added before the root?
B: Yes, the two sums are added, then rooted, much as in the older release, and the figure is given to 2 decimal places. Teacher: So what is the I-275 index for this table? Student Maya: 2.00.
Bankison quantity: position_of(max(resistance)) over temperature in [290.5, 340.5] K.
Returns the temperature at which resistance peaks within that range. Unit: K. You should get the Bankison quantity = 333 K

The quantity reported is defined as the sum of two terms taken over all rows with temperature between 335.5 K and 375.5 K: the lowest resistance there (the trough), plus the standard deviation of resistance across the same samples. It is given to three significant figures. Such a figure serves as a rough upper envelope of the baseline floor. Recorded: 2.90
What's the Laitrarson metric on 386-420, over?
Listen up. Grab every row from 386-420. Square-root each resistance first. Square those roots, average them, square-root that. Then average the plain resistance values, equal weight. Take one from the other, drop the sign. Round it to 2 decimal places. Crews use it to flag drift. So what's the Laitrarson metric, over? 1.35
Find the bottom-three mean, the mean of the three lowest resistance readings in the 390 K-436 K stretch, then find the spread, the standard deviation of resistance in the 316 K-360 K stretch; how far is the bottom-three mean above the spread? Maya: 2.92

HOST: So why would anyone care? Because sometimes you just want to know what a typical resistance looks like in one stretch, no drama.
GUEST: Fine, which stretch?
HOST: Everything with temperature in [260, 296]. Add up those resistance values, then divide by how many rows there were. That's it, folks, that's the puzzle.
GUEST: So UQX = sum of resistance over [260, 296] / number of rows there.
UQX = 3.14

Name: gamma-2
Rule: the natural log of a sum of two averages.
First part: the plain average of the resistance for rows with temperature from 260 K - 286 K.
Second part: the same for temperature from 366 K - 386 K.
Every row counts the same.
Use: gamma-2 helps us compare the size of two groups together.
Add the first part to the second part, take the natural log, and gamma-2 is 1.81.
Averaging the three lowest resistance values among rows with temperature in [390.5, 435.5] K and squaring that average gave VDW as 9.1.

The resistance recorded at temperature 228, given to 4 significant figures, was 2.850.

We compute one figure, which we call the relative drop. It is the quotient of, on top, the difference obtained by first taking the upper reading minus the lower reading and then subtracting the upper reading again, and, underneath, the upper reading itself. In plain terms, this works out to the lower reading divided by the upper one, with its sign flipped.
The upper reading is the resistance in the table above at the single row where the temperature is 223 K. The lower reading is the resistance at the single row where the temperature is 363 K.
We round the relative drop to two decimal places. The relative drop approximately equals -1.06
